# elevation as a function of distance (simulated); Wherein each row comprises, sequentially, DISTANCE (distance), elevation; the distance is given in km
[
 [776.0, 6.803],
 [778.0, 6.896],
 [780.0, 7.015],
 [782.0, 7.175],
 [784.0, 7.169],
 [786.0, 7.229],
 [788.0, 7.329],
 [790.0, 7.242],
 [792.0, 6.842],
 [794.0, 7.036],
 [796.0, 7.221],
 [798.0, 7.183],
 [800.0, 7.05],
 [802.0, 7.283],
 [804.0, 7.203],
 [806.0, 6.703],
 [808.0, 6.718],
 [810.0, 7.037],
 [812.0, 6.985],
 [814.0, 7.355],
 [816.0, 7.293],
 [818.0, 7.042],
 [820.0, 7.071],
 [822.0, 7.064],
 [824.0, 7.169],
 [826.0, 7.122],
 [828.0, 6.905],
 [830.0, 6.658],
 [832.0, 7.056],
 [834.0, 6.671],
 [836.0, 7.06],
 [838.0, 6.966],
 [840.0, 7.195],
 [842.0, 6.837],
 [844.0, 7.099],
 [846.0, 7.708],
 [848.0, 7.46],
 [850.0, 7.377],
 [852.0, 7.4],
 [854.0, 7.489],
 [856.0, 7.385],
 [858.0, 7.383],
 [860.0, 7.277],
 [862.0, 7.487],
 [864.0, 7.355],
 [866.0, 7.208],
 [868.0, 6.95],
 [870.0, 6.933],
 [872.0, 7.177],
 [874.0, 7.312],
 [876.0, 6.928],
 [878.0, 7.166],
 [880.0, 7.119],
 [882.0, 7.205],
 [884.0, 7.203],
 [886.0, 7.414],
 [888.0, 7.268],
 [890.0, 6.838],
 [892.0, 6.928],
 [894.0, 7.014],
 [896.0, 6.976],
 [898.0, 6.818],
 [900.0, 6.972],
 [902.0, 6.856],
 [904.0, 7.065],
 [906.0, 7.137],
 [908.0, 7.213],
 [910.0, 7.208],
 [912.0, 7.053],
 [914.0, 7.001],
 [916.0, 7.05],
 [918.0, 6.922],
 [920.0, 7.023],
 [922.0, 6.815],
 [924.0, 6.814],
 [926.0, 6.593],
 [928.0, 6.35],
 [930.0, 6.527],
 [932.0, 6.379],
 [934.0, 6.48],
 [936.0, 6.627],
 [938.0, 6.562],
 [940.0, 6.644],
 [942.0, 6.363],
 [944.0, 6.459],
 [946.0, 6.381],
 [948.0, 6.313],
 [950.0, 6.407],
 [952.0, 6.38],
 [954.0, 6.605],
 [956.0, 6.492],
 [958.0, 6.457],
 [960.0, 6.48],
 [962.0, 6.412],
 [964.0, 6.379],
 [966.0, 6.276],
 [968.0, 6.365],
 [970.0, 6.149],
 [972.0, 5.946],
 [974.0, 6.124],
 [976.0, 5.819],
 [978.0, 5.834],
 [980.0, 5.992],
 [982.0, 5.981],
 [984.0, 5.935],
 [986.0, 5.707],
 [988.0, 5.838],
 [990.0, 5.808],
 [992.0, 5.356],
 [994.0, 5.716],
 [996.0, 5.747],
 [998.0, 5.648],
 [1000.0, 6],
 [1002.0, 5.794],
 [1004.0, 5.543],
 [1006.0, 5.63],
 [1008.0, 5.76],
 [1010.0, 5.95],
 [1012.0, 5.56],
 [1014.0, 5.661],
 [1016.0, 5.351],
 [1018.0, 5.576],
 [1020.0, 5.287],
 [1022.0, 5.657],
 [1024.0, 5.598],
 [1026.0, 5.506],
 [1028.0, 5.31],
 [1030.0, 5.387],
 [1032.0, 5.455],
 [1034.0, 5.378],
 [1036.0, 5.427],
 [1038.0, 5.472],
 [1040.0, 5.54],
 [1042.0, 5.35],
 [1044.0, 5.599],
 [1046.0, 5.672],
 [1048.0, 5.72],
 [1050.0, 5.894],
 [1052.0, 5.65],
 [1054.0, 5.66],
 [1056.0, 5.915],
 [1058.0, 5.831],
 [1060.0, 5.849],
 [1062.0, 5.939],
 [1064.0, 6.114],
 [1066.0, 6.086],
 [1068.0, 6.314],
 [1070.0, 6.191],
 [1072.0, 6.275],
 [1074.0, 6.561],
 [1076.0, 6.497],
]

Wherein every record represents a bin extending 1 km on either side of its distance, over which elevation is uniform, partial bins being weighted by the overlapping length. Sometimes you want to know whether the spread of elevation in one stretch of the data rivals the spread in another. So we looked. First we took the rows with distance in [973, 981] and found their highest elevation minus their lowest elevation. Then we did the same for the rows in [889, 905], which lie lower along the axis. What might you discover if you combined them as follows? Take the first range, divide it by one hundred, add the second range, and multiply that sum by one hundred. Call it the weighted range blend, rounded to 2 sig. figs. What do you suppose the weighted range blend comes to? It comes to 25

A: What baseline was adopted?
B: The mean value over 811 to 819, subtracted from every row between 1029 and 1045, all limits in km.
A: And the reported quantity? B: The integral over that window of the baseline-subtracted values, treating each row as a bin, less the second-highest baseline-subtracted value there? -26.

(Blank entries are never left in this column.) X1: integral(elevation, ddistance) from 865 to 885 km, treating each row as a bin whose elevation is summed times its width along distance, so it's 142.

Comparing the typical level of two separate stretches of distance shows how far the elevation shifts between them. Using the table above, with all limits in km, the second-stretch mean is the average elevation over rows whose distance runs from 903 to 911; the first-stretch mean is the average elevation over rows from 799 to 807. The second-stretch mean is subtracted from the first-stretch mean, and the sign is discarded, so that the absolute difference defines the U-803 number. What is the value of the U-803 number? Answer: 0.10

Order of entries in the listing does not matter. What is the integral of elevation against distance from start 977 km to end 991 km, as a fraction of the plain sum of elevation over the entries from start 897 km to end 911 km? 1.67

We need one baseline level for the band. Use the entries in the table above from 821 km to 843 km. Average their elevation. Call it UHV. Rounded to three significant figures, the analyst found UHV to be 6.97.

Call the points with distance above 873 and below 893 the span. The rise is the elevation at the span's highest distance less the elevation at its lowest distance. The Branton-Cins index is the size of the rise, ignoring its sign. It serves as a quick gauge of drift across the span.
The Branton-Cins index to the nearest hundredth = 0.38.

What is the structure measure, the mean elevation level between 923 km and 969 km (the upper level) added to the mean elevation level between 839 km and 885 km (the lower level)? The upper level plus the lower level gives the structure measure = 13.7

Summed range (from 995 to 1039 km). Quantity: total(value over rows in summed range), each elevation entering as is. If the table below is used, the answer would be 123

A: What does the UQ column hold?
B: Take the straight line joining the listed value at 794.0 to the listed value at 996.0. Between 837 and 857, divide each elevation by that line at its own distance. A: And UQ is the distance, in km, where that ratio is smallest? 842.0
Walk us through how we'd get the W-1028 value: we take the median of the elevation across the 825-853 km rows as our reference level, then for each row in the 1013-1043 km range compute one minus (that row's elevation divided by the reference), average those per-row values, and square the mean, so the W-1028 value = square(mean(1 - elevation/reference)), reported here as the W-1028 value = 0.052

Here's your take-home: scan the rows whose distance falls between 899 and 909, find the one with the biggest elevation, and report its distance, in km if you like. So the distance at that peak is 908.0 km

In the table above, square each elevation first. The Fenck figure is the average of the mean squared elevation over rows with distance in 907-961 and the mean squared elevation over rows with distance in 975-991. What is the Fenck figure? 39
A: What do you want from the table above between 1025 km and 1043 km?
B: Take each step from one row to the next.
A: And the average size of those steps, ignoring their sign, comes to 0.10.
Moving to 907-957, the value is 0.12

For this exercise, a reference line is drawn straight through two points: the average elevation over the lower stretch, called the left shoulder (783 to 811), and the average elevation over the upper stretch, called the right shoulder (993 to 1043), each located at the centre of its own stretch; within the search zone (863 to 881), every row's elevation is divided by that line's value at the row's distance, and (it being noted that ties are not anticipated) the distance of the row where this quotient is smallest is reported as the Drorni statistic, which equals 870.0 km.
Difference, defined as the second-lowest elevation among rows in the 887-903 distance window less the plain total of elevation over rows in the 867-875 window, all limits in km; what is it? -22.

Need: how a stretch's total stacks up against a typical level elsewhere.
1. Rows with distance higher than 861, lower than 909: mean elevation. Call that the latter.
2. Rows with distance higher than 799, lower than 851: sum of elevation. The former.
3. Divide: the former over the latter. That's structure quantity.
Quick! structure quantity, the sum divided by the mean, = 25.9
